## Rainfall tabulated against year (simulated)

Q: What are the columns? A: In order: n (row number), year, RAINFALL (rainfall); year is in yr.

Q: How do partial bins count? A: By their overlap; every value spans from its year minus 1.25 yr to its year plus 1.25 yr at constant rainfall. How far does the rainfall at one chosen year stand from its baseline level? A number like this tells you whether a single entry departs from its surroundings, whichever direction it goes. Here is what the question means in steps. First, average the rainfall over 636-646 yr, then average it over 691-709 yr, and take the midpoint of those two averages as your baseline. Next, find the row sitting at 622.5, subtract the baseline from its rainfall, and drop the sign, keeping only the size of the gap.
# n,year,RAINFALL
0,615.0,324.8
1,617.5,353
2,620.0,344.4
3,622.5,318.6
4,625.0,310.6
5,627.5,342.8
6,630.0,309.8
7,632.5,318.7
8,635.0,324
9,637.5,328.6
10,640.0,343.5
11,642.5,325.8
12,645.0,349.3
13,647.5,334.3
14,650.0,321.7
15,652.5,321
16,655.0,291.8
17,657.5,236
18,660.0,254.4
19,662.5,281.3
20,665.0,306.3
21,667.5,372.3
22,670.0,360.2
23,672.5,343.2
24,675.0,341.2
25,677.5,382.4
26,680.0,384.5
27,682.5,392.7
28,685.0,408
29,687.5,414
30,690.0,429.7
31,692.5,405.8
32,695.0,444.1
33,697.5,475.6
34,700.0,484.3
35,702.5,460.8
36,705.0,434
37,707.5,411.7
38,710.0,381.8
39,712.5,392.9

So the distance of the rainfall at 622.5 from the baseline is 72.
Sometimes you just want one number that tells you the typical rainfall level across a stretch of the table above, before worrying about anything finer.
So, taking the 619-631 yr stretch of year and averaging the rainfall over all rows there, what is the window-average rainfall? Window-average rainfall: 325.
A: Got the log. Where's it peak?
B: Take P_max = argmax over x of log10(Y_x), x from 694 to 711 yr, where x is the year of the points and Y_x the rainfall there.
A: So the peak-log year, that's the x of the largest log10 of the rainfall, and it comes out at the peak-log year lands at 700.0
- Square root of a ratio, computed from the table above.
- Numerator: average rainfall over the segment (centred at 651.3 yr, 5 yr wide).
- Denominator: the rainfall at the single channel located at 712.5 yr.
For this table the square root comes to 0.90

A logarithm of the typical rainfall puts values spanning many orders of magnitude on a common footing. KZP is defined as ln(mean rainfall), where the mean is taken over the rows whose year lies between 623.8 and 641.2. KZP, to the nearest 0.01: 5.79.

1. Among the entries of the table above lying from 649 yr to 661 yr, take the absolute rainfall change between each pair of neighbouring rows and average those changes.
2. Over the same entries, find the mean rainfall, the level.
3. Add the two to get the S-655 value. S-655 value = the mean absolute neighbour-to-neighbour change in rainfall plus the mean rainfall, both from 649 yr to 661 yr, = 311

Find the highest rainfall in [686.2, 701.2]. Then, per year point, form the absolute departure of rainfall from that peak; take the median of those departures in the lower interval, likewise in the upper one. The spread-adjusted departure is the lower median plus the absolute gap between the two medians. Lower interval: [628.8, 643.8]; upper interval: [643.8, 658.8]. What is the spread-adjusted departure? 163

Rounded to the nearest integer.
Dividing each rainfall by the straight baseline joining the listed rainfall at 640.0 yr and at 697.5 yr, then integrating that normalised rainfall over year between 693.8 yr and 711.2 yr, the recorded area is 16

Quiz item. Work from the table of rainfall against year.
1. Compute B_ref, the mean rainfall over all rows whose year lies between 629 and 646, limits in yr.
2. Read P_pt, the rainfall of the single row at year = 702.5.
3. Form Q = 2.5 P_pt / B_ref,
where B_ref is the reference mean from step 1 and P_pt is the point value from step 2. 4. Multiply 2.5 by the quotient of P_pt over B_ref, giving 3.51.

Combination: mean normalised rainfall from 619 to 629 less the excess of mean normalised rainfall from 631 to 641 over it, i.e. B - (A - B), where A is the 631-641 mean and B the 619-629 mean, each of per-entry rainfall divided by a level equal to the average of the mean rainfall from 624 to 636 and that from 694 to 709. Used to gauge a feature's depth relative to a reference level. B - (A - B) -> 0.85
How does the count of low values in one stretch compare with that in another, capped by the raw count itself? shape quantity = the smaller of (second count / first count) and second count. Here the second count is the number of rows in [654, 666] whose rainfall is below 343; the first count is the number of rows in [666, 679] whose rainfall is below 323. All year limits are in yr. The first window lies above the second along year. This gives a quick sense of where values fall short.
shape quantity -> 5.0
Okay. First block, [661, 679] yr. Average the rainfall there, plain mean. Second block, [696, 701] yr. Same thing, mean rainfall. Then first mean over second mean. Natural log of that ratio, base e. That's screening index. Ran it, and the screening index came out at -0.34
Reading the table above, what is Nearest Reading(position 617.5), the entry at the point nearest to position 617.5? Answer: 353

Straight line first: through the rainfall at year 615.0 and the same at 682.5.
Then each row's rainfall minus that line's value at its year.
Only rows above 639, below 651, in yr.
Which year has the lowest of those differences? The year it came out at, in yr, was 650.0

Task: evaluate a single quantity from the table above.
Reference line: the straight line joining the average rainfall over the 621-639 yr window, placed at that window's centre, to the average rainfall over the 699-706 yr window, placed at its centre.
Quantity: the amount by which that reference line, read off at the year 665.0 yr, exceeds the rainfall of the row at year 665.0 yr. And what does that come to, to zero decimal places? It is 82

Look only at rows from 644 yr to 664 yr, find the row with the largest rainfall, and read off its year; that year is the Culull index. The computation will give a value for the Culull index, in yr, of 645.0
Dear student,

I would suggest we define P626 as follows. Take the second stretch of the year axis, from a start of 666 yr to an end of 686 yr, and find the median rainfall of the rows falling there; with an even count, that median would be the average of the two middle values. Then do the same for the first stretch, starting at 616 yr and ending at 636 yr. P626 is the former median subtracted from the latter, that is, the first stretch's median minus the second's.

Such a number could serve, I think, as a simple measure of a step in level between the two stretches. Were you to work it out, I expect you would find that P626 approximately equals -56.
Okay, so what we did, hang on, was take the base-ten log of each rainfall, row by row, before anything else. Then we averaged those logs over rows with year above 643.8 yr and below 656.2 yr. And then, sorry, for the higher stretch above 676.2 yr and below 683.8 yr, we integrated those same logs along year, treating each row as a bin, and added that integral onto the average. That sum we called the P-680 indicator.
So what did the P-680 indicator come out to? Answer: 22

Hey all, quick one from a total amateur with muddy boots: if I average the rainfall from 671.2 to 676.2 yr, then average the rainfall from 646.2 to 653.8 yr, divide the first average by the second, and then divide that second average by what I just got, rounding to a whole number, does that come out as 310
